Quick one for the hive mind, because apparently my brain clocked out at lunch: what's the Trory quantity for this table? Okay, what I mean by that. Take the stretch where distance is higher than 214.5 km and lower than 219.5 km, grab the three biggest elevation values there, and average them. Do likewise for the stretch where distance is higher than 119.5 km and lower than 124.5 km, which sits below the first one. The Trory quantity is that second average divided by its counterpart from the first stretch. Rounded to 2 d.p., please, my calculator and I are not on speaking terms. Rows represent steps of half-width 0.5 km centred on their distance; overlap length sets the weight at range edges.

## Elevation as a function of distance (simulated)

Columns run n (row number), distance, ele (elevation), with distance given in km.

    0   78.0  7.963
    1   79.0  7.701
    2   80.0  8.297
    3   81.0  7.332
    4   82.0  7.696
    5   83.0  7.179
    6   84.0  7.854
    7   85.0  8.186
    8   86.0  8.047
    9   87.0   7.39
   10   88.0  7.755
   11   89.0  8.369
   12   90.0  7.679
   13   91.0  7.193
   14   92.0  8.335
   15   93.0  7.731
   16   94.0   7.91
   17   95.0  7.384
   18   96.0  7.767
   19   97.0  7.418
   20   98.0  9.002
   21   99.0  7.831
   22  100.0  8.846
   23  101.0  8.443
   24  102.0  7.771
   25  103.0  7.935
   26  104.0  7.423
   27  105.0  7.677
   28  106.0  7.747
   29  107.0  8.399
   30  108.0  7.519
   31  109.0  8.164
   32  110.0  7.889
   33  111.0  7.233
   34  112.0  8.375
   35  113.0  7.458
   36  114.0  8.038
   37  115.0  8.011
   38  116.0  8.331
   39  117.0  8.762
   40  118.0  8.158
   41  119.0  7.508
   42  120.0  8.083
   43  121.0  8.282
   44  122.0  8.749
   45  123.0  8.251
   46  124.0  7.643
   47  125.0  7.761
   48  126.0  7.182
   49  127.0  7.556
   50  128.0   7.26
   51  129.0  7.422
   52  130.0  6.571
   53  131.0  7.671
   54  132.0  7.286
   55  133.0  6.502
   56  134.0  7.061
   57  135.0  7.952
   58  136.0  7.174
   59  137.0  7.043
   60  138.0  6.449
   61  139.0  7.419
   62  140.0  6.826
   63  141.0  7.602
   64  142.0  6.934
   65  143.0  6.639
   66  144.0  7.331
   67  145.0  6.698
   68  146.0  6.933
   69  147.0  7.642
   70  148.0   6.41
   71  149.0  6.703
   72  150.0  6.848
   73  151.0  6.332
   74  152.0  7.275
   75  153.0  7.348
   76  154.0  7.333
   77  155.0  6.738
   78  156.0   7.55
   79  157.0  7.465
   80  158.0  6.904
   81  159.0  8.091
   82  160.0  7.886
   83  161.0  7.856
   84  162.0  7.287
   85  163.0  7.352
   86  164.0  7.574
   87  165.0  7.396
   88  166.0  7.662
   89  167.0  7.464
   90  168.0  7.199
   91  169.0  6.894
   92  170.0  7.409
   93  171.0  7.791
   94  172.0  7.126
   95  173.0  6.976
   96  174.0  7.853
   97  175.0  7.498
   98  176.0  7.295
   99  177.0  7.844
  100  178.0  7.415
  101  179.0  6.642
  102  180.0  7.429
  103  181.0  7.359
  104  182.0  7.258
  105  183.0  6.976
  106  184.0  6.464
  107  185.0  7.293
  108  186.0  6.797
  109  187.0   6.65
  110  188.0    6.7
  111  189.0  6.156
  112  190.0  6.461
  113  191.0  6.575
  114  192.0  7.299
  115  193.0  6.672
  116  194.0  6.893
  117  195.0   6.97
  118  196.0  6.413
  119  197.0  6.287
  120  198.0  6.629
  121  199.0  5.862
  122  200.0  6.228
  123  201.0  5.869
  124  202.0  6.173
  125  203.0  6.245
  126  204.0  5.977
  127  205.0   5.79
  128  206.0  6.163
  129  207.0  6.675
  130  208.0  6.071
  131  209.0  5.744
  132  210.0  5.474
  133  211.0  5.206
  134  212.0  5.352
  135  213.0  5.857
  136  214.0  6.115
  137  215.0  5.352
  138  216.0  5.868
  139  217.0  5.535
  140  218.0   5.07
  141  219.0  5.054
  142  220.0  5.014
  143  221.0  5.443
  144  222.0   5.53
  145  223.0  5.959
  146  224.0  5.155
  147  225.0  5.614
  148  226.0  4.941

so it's 1.51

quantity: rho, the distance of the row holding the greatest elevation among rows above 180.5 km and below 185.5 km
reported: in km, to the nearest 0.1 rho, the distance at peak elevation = 181.0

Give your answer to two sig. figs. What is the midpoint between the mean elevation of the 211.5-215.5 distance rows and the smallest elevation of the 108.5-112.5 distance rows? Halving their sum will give 6.5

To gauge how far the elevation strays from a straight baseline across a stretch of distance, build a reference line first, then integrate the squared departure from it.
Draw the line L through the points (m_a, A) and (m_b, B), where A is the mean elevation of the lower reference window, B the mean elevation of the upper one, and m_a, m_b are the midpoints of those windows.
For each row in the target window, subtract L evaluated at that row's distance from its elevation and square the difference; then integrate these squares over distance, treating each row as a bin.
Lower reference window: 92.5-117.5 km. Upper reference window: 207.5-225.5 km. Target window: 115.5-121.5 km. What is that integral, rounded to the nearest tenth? 2.4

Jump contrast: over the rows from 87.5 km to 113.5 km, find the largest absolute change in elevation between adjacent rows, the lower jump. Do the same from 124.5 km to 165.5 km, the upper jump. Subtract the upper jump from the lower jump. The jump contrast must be 0.35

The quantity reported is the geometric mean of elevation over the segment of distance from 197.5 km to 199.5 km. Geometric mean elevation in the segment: 6.2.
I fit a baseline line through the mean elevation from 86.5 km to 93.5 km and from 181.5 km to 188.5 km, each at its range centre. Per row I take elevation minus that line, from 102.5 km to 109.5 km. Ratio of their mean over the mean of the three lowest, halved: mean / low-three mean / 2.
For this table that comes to -1.2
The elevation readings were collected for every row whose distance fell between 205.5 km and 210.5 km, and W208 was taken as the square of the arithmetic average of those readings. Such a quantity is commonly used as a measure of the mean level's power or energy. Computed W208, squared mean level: 36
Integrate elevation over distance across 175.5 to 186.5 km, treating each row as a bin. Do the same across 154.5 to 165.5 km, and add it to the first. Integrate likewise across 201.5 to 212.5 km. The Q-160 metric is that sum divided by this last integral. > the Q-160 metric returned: 2.5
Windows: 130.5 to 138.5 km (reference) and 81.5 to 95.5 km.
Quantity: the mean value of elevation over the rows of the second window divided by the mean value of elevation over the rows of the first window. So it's 1.09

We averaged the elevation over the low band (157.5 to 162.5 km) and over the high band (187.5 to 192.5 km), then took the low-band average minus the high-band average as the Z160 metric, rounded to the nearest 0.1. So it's 1.0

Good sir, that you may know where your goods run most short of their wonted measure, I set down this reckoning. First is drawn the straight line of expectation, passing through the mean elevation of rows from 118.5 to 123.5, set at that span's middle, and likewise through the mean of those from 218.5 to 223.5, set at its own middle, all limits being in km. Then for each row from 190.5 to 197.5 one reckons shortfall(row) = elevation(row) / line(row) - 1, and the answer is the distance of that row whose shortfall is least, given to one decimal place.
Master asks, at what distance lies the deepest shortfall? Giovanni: 197.0 km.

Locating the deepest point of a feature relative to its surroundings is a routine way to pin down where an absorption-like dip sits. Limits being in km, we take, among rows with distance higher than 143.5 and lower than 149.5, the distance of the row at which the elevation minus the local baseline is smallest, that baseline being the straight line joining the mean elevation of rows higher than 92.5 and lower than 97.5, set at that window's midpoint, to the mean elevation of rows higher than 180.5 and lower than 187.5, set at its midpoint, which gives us 148.0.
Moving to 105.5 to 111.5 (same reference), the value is 111.0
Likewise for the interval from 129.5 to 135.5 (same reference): 133.0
